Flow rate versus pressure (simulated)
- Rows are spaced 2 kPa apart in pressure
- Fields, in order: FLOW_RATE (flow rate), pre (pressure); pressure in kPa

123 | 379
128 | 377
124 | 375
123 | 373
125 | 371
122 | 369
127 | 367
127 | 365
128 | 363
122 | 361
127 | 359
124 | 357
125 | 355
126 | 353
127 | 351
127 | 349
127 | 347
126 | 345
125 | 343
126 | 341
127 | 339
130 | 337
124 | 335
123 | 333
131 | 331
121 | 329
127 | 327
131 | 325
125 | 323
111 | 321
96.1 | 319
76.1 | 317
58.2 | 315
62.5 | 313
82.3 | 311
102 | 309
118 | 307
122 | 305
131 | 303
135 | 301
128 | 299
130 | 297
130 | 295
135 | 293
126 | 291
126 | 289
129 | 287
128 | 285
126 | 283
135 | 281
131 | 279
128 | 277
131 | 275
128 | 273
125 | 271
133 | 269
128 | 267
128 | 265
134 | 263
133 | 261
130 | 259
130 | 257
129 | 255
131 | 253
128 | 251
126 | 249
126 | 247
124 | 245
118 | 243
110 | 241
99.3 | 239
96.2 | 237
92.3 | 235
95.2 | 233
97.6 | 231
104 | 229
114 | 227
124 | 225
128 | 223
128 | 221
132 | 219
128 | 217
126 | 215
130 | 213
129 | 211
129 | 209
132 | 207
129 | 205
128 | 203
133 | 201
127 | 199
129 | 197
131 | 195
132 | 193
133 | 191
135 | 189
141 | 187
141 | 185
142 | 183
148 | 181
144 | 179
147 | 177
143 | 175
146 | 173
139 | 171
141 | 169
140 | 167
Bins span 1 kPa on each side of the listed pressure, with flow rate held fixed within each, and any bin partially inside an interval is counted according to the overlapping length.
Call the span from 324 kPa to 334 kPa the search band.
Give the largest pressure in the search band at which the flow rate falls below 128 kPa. 333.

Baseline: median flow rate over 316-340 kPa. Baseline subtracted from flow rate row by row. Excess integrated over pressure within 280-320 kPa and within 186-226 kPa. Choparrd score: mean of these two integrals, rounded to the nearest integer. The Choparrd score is -100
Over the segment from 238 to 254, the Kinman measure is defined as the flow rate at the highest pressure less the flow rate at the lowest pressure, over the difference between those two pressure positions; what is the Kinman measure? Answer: 2.3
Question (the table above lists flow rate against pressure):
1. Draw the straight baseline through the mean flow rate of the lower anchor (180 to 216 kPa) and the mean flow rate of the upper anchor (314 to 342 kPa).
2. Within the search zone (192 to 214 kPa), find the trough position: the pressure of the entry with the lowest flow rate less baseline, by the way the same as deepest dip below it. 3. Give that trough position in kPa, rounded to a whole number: 199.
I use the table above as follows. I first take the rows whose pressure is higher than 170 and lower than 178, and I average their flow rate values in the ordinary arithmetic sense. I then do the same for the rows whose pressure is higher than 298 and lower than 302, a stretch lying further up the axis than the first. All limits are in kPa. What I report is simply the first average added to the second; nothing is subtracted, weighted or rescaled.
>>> 275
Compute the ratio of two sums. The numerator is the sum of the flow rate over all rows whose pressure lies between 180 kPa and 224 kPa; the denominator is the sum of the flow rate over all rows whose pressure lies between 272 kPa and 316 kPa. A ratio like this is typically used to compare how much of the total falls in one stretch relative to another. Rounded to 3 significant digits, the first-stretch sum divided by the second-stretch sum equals 1.11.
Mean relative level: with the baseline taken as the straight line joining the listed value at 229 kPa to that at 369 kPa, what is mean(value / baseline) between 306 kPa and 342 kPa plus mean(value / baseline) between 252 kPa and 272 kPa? 2.14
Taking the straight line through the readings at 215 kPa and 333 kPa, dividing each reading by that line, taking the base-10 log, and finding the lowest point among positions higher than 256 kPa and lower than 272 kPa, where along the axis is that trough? 271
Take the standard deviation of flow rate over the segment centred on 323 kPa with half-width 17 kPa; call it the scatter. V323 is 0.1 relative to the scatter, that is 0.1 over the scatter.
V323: 0.004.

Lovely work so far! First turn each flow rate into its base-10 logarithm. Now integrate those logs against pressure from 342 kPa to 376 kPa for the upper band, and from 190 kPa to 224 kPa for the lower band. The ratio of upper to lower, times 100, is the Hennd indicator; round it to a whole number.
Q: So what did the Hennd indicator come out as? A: 99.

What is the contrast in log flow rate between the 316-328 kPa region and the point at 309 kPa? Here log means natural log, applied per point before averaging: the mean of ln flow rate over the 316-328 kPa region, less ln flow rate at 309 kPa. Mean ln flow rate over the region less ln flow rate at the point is 0.067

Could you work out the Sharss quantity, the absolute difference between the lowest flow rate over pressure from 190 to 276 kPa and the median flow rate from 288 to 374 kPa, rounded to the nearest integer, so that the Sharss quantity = 34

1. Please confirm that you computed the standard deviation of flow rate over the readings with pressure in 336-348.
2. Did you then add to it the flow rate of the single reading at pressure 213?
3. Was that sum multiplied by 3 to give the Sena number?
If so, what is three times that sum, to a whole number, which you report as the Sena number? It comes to 395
